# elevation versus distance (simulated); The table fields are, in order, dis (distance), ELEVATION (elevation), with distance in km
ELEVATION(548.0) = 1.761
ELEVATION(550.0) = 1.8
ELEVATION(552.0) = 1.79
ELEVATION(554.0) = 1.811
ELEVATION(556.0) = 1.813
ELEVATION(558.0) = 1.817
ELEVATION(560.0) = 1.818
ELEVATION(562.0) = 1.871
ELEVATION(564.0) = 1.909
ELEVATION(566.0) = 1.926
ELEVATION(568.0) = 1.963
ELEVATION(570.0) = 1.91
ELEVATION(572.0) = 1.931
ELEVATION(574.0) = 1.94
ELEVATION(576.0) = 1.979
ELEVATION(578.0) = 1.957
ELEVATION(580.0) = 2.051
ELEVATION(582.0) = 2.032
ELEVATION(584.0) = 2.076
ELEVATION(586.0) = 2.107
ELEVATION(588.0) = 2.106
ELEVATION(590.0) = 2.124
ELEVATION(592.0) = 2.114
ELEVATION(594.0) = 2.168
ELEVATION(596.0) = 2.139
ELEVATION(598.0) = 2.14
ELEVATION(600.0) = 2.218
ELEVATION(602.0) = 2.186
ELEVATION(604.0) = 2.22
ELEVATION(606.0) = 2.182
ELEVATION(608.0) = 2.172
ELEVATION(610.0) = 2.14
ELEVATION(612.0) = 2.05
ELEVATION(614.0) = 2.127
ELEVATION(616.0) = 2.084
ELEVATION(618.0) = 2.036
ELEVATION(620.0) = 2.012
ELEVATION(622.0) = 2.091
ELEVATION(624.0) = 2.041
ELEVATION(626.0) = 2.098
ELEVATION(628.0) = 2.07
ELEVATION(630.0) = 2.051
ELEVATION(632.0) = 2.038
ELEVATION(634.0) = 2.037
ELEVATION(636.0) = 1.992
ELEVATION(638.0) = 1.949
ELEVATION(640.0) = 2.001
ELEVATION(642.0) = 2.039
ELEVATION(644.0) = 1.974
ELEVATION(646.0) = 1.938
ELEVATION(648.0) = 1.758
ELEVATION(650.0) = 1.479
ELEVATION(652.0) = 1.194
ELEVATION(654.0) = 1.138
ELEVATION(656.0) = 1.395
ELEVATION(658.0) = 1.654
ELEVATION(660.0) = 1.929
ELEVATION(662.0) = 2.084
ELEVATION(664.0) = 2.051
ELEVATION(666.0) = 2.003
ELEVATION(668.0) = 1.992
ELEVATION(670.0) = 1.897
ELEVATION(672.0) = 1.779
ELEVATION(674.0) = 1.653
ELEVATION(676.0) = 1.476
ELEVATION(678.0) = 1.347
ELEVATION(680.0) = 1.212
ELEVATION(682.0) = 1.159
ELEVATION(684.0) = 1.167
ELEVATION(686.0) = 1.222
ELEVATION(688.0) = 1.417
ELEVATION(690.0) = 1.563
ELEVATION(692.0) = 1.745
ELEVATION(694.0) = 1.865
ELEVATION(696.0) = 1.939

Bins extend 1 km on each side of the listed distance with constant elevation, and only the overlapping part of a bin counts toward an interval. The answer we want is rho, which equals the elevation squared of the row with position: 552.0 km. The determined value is 3.20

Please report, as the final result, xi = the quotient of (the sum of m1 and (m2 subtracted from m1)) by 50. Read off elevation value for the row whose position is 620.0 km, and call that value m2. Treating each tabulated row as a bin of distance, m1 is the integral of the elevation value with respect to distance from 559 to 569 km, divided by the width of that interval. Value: 0.036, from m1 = 1.90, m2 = 2.012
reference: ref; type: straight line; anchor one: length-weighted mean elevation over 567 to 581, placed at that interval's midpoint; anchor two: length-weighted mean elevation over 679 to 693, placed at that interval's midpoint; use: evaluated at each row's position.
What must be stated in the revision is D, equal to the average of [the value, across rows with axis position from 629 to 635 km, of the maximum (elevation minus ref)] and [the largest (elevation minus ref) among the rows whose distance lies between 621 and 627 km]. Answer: 0.41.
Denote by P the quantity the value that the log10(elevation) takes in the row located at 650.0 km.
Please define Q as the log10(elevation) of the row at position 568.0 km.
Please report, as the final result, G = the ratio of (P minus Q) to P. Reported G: -0.7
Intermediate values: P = 0.17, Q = 0.29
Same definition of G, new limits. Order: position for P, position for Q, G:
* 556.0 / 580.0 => -0.2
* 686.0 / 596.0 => -2.8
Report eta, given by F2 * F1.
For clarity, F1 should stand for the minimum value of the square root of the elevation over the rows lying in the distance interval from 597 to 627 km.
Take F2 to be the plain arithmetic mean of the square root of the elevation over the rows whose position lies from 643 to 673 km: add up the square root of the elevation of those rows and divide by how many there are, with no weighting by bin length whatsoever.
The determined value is 1.87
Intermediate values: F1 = 1.42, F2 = 1.318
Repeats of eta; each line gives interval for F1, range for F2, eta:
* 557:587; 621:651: 1.89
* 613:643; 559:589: 1.96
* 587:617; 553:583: 1.98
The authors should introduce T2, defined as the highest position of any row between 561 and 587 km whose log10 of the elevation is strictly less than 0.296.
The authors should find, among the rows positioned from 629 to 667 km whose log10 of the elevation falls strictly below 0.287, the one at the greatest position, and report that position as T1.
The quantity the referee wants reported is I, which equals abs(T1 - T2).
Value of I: 82 km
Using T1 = 660.0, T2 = 578.0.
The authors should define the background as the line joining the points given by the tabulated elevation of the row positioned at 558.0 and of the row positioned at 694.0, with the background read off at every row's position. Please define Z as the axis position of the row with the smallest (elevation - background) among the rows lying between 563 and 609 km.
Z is 570.0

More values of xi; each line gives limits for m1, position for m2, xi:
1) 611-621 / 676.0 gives 0.053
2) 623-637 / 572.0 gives 0.043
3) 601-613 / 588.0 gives 0.044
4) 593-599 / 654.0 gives 0.063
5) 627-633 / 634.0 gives 0.041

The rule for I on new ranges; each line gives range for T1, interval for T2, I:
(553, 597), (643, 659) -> 86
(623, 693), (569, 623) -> 114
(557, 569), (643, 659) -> 92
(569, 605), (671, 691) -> 118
